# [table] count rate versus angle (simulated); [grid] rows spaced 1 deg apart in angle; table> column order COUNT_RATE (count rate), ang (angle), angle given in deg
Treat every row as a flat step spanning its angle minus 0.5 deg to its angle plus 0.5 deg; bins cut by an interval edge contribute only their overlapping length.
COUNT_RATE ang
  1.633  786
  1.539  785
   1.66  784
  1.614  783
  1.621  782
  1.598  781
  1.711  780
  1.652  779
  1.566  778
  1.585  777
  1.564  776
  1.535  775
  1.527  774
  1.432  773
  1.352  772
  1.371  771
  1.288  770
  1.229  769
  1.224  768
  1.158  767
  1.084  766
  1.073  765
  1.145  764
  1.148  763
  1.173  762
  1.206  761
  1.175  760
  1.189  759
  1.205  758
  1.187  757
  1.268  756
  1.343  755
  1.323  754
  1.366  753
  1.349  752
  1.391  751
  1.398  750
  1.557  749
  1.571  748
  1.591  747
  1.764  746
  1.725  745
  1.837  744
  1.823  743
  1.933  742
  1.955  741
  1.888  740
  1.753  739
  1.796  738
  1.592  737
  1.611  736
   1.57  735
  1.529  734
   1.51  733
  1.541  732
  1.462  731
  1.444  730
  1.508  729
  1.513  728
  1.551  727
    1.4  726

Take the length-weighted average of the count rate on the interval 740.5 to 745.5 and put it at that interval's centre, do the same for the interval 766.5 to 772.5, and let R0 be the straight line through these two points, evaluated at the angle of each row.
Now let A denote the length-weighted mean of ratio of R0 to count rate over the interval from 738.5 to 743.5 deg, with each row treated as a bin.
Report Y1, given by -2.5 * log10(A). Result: 0.0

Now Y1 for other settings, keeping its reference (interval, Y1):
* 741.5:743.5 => 0.0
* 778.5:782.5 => 0.5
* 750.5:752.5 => -0.2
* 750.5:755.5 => -0.2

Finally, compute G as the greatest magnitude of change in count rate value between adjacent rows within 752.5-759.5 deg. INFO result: 0.08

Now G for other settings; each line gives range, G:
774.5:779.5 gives 0.09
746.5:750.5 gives 0.16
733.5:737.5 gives 0.04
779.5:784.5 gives 0.11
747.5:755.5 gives 0.16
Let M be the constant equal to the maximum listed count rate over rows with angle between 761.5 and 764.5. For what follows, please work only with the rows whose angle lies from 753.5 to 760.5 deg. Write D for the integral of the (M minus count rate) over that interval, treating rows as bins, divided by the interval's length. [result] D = -0.07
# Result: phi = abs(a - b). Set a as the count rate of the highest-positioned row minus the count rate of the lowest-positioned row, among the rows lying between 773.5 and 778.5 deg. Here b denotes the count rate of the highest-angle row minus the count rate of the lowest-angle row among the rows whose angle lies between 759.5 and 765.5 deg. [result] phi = 0.14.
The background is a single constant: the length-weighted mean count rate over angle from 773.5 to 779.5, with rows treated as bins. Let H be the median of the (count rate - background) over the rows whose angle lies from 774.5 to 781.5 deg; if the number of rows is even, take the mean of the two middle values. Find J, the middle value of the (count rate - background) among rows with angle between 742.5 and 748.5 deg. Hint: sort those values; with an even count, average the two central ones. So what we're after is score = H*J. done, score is 0.002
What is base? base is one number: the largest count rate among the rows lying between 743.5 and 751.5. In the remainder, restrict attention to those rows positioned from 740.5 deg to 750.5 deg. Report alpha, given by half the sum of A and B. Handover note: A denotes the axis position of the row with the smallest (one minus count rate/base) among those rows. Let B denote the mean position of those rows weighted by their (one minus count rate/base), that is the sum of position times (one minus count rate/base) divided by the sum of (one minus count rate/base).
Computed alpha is 745.2 deg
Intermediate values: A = 741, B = 749.4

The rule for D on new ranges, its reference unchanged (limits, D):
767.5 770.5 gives -0.07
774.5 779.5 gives -0.41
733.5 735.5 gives -0.38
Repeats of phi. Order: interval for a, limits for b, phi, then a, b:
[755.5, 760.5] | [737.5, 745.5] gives 0.02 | -0.093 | -0.1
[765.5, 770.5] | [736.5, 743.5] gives 0.03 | 0.204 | 0.2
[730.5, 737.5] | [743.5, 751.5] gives 0.58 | 0.130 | -0.4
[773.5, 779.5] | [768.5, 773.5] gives 0.08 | 0.125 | 0.2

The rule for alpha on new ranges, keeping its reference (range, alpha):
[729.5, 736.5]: 734.3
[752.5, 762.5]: 755.4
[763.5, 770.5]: 768.4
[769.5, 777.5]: 774.9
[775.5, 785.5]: 780.2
